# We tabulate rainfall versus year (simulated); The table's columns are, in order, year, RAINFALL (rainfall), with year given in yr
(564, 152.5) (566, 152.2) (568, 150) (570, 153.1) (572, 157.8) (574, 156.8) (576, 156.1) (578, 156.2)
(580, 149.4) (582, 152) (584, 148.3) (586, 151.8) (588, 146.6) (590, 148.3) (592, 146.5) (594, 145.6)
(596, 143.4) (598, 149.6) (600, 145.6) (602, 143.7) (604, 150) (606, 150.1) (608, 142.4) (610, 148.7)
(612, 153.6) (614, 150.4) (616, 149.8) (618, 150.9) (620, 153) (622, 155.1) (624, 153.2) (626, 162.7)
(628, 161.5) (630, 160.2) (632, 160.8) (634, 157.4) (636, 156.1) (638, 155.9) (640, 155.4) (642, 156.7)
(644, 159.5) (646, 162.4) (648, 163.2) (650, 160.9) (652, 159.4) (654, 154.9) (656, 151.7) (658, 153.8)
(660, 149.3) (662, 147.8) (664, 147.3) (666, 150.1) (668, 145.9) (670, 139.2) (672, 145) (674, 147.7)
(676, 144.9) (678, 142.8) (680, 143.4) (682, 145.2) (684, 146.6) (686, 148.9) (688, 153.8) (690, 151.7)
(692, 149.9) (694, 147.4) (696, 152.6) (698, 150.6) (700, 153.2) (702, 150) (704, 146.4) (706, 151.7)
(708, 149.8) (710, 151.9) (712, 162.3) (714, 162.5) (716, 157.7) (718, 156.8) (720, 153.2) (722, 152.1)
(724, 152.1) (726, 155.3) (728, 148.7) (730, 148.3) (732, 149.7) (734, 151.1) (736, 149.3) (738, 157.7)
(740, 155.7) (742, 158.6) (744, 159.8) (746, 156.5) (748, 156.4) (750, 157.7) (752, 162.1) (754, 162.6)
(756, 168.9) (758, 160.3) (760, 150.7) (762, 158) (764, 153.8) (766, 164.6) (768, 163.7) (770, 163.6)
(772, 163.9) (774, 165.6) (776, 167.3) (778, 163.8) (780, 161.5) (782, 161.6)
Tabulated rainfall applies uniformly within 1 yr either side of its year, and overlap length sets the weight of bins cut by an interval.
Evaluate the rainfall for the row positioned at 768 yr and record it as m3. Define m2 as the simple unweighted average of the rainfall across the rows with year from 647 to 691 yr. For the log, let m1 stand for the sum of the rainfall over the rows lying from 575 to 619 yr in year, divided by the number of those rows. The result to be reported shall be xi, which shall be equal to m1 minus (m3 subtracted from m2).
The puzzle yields 163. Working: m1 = 149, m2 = 149.7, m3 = 163.7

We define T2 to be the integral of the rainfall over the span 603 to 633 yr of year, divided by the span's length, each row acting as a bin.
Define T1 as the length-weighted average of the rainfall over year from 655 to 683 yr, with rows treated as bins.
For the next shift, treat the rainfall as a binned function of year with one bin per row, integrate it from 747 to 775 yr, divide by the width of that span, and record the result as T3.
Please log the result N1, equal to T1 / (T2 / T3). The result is 154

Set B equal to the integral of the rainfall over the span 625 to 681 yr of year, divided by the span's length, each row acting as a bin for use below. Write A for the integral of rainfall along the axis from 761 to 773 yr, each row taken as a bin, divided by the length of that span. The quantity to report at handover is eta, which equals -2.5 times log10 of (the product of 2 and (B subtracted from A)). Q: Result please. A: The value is -2.99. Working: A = 161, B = 153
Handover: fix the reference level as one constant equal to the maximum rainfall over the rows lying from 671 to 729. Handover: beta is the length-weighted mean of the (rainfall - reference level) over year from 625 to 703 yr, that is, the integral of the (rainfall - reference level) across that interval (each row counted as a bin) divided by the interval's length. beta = -10.0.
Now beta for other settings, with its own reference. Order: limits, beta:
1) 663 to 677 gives -16.8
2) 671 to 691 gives -15.5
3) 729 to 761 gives -5.9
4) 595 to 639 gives -10.0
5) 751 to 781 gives -0.5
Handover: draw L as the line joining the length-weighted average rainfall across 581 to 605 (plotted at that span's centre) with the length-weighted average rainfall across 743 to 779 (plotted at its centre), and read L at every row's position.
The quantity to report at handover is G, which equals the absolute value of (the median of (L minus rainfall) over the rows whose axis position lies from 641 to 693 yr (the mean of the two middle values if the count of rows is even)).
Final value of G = 4.5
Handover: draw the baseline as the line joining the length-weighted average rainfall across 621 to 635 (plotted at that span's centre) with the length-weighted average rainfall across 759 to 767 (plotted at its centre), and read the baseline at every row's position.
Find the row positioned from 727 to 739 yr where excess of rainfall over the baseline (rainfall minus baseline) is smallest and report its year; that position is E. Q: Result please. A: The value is 730 yr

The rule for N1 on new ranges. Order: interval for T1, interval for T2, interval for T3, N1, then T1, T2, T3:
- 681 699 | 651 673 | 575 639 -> 152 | 150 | 149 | 152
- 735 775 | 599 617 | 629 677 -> 165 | 159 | 148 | 154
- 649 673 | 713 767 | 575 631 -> 145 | 150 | 156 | 151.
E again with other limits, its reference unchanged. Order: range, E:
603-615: 608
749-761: 760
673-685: 678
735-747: 736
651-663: 662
